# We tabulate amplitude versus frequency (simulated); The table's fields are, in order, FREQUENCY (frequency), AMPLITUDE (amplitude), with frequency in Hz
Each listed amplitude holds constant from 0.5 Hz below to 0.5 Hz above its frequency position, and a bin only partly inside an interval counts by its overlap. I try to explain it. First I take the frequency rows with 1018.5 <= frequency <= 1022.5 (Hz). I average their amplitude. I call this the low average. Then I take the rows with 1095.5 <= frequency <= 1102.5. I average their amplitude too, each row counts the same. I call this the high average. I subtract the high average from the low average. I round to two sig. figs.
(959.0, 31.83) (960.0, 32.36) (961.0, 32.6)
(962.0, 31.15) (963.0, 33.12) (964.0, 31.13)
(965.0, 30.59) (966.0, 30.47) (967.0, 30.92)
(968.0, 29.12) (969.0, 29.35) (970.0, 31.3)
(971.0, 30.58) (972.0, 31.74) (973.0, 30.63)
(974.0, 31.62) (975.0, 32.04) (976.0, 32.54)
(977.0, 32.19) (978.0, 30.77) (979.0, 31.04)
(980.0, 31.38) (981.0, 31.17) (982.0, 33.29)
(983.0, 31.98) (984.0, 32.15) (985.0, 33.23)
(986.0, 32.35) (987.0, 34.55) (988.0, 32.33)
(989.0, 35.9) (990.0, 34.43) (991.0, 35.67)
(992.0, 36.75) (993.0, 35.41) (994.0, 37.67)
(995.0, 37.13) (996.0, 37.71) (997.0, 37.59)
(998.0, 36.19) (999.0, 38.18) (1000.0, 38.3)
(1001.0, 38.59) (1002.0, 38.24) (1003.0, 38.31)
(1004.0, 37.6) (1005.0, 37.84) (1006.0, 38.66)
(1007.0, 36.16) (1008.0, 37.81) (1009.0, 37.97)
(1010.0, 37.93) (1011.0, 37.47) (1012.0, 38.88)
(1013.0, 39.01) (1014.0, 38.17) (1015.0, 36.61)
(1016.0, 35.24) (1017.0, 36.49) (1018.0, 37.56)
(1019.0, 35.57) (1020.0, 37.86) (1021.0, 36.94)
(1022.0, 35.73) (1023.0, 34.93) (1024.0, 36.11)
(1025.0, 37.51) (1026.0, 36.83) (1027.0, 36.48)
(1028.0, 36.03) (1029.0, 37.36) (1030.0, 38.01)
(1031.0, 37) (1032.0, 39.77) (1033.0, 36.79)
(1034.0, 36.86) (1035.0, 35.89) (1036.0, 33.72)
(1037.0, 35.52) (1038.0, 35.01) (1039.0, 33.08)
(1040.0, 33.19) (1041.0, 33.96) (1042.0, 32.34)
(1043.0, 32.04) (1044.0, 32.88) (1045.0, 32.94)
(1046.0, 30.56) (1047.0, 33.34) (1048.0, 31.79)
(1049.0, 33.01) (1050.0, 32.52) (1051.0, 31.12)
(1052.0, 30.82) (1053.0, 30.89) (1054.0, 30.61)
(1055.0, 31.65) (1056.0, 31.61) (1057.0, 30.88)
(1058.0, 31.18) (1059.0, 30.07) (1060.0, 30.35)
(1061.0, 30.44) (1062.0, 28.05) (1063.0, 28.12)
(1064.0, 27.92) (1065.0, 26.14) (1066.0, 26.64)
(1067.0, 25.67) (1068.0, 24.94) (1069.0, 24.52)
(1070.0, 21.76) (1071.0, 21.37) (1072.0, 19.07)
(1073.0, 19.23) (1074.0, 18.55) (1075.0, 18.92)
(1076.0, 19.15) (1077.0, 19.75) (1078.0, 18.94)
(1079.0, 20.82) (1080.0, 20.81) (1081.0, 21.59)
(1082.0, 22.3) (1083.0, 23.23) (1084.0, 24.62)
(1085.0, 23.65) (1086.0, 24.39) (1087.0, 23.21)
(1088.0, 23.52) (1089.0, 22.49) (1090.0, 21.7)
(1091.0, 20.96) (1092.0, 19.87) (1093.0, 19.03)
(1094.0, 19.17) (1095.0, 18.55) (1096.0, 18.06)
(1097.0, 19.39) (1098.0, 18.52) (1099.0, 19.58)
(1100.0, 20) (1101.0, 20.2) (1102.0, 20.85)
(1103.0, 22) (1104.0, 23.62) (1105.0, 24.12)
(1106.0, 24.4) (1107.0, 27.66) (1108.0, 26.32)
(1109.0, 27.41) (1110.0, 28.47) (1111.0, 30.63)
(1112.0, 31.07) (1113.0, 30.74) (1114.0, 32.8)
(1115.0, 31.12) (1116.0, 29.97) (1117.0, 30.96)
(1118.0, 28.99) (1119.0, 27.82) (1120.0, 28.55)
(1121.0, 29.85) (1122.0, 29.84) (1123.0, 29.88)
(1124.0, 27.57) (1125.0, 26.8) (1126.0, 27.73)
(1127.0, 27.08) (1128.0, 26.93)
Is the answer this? 17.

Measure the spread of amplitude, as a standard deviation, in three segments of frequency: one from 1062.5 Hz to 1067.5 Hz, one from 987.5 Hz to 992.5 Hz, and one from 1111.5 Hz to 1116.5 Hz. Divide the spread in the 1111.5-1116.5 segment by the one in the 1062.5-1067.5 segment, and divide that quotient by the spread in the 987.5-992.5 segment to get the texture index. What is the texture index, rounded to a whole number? 1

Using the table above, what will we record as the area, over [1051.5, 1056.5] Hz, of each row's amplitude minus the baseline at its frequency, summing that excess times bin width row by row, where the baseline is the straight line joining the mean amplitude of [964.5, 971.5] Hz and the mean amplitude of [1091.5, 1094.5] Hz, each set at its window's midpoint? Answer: 42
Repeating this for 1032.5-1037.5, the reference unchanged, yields 57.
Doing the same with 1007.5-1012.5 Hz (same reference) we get 57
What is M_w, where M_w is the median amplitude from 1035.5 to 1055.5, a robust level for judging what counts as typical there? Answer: 33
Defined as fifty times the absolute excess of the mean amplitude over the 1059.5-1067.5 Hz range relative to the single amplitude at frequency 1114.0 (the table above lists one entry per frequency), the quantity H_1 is 244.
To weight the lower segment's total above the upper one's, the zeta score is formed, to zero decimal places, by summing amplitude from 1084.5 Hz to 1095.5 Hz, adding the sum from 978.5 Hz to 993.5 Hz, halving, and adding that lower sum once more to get 871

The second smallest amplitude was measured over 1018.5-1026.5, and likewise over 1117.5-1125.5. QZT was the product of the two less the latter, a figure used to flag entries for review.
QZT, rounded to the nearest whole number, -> 953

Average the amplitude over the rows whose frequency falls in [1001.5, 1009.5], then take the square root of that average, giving 6.2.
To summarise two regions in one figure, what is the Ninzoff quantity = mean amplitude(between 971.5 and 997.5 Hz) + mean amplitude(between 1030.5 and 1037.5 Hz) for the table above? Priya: 70.1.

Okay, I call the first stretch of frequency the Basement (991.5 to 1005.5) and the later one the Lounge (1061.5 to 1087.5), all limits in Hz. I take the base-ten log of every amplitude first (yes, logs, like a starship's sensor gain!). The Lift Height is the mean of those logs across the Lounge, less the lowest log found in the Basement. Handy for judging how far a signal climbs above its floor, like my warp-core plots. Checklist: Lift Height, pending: -0.19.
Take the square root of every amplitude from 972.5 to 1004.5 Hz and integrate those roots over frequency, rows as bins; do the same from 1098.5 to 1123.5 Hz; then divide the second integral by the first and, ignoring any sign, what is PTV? 0.69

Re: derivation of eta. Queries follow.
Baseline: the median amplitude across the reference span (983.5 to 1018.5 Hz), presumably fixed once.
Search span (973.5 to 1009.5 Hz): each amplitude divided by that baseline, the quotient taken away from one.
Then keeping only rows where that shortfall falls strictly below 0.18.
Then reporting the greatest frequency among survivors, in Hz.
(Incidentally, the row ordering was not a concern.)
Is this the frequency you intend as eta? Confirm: 1009.0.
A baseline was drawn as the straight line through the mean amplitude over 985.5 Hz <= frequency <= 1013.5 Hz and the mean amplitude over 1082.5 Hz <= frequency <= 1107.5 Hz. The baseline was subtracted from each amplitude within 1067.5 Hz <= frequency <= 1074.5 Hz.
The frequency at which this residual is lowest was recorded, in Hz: 1074.0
